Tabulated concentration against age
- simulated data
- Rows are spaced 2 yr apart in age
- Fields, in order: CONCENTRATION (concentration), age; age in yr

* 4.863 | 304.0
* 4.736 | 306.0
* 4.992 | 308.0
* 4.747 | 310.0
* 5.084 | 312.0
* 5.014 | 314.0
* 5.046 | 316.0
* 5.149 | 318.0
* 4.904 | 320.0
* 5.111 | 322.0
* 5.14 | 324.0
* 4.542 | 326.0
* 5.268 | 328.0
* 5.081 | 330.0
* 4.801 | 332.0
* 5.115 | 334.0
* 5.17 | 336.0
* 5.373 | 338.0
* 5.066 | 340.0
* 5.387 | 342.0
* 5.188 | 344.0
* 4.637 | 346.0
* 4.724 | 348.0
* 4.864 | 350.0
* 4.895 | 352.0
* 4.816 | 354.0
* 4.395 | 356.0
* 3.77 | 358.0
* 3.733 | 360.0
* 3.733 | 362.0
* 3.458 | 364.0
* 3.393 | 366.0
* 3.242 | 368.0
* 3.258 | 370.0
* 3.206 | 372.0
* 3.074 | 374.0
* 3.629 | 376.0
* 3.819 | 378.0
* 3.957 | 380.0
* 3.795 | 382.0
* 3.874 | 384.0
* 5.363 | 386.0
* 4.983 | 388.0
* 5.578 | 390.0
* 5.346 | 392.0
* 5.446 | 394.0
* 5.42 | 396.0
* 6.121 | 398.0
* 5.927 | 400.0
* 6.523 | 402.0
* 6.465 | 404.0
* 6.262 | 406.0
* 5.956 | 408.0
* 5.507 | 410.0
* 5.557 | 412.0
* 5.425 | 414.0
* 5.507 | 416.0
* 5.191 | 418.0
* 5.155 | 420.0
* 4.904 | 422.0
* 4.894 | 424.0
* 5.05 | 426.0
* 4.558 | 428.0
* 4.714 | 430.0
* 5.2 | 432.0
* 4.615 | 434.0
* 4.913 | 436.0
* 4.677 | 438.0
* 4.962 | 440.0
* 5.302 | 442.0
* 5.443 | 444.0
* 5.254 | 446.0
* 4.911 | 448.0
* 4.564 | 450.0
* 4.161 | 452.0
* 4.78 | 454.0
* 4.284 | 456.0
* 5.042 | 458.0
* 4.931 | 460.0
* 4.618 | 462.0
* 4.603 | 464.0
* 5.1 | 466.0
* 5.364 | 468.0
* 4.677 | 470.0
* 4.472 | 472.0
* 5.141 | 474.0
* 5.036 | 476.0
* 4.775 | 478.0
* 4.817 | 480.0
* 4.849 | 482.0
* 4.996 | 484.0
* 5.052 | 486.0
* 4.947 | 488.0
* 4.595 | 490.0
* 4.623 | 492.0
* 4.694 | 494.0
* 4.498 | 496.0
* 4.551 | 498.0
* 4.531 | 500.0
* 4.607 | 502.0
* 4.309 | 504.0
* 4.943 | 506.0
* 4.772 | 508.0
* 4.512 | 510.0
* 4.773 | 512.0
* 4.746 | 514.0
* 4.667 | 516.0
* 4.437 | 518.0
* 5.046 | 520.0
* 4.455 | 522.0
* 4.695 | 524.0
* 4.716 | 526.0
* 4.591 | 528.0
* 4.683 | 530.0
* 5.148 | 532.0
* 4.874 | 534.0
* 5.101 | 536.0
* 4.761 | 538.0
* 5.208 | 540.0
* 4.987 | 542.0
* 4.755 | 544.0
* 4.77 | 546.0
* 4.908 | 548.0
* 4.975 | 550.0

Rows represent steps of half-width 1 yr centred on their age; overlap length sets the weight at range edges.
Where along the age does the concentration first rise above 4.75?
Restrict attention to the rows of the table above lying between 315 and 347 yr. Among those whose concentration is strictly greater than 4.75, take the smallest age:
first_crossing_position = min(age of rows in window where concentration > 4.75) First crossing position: 316.0 yr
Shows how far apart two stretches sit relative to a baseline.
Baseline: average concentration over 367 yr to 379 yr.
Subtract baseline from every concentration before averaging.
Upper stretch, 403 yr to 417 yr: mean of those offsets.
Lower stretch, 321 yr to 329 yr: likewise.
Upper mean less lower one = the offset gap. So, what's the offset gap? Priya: 0.8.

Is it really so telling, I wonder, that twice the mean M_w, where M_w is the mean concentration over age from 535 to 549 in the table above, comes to 9.9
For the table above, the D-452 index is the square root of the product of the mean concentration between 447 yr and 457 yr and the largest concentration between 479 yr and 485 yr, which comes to 4.76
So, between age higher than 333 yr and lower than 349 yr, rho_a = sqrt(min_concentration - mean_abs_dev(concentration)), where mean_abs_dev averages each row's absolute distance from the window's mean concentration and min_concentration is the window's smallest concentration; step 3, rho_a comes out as 2.11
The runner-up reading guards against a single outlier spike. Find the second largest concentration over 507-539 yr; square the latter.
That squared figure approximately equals 26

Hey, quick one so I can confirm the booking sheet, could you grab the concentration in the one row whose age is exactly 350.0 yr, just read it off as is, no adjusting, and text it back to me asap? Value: 4.864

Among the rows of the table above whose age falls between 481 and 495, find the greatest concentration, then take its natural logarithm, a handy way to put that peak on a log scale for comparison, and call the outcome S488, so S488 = 1.62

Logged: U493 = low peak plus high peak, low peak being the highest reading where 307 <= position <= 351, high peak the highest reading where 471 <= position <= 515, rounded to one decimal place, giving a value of 10.5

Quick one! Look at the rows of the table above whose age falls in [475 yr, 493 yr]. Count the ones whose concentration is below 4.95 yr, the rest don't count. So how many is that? 6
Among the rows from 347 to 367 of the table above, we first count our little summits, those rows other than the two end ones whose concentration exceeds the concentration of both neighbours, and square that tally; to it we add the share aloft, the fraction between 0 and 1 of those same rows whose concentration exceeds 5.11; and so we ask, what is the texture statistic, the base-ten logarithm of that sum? 0.00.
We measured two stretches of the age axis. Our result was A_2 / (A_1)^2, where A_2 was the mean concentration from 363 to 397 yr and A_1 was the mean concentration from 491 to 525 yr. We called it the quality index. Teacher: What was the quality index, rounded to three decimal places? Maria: 0.194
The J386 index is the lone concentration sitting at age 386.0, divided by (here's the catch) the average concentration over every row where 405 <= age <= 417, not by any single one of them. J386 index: 0.94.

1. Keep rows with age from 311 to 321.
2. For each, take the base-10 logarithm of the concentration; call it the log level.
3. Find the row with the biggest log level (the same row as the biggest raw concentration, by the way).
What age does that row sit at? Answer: 318.0 yr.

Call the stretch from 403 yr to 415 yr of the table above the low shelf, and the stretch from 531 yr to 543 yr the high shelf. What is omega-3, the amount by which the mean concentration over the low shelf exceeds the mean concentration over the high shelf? 0.8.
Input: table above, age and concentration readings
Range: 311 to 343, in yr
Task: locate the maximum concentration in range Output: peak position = 342.0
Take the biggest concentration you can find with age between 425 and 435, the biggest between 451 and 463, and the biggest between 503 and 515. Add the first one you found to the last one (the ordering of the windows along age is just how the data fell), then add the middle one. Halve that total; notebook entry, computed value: 7.6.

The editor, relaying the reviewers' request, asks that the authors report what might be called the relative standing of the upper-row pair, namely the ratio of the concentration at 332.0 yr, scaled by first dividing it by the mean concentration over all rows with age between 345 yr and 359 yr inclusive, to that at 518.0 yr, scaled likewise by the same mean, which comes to 1.1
